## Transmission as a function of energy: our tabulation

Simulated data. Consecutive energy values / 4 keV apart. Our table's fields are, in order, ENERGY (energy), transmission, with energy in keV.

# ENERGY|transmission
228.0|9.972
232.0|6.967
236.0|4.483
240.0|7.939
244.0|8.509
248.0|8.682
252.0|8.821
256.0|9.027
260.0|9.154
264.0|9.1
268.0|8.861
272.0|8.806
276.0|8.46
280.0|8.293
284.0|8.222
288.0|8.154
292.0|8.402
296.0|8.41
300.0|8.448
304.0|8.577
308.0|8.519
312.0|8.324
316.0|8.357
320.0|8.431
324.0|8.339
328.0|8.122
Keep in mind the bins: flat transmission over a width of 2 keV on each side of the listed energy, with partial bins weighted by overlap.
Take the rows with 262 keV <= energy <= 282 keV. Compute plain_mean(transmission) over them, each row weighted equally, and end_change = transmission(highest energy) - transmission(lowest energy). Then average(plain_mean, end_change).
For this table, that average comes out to 3.95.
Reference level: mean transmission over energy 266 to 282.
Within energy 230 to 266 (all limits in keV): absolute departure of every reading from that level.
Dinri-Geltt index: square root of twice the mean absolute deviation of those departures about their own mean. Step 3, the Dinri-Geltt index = 1.32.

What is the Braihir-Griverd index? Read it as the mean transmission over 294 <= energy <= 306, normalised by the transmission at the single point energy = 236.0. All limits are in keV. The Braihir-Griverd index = 1.89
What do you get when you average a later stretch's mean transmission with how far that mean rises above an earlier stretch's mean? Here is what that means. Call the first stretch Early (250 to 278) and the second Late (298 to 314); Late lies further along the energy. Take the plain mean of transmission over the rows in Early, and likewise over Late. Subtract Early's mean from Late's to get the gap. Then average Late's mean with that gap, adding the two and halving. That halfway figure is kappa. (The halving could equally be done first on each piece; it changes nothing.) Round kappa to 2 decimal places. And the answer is 4.02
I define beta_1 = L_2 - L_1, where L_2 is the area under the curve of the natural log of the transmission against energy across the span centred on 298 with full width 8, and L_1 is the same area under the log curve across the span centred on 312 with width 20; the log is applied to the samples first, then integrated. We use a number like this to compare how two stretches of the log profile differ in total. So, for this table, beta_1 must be -26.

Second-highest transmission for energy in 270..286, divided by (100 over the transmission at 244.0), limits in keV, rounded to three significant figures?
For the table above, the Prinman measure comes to 0.720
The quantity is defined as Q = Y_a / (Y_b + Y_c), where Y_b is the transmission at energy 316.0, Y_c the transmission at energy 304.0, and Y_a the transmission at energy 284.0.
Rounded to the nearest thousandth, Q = 0.486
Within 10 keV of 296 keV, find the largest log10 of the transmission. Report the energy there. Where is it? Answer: 304.0 keV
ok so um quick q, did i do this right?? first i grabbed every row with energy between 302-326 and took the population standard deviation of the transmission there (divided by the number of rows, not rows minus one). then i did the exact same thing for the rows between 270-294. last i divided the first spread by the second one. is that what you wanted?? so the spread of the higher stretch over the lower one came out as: 0.45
